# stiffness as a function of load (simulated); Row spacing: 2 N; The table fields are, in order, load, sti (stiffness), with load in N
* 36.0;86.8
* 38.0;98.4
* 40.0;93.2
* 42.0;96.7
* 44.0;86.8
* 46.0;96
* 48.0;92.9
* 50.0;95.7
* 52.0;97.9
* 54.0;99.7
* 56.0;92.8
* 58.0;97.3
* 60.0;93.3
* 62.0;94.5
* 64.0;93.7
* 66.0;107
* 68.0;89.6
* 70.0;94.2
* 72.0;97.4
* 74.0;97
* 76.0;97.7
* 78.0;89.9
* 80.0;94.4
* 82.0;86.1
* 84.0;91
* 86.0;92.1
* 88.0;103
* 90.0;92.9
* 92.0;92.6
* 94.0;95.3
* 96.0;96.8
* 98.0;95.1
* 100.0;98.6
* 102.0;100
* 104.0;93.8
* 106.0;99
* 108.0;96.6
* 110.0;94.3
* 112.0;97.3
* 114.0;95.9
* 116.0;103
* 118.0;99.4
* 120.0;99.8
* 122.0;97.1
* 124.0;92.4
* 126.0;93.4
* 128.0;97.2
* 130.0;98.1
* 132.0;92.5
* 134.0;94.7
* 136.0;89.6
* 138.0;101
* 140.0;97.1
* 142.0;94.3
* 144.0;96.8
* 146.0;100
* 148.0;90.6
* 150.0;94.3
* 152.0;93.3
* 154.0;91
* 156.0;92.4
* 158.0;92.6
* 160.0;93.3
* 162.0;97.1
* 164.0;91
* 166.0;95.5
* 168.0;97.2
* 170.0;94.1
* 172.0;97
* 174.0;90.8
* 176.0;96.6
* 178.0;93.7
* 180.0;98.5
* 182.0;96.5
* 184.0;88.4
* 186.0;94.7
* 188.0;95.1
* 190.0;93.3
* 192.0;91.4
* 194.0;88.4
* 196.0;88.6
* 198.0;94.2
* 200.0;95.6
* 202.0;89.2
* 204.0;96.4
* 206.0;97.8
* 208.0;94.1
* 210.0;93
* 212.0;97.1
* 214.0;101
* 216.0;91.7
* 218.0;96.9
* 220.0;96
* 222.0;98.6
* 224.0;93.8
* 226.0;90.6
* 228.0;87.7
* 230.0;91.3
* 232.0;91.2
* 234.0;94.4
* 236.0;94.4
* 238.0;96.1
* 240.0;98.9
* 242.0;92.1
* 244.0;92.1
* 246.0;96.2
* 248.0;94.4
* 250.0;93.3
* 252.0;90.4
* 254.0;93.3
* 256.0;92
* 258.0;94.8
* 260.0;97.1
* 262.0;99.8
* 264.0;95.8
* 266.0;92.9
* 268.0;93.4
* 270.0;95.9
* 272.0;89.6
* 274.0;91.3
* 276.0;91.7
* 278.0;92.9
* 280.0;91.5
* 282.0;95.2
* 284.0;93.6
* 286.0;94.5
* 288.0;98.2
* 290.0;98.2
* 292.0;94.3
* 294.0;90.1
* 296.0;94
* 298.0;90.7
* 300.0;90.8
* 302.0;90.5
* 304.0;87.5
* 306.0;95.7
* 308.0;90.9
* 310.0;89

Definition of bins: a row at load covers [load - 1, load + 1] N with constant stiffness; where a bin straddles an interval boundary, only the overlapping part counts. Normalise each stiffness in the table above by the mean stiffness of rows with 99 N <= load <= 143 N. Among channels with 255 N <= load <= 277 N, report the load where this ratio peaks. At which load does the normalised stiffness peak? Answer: 262.0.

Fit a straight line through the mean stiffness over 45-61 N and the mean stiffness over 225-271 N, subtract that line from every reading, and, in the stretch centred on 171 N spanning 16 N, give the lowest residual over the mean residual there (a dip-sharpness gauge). 46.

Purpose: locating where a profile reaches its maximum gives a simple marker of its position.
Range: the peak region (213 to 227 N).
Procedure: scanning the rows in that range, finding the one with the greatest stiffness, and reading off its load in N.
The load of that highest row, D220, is 214.0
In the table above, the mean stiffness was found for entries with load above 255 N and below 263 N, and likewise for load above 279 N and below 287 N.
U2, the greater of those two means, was 95.9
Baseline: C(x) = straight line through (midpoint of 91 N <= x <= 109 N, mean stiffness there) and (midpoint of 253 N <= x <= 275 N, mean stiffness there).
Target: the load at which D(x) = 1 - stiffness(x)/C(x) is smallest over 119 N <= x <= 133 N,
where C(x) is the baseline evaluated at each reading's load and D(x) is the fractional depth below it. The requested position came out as 120.0 N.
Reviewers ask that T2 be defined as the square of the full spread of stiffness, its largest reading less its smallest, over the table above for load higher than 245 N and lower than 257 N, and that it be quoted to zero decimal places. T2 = 34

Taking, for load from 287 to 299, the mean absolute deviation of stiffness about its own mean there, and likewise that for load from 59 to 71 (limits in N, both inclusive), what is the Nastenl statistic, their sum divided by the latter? 1.68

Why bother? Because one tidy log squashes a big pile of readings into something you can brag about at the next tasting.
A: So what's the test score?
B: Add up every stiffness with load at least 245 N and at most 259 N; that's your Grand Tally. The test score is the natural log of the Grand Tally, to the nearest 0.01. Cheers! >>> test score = 6.48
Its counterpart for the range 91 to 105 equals 6.51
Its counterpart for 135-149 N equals 6.51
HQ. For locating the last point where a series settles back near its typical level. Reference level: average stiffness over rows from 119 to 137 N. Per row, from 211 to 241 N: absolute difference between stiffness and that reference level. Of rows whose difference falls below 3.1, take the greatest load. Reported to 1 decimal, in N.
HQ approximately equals 238.0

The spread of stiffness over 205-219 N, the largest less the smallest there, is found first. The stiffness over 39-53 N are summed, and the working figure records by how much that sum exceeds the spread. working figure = 650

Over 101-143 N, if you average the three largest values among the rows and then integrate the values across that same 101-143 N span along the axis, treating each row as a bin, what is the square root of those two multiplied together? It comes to 641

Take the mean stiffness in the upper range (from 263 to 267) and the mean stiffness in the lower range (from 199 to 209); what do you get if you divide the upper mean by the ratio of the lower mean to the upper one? 94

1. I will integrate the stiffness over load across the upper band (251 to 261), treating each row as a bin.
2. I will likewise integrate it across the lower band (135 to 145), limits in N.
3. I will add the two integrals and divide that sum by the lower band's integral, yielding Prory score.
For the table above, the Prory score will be 1.977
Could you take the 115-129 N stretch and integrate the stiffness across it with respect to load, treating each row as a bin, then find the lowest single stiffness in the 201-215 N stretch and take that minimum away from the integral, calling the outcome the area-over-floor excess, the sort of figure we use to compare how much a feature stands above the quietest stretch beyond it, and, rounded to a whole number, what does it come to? 1275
